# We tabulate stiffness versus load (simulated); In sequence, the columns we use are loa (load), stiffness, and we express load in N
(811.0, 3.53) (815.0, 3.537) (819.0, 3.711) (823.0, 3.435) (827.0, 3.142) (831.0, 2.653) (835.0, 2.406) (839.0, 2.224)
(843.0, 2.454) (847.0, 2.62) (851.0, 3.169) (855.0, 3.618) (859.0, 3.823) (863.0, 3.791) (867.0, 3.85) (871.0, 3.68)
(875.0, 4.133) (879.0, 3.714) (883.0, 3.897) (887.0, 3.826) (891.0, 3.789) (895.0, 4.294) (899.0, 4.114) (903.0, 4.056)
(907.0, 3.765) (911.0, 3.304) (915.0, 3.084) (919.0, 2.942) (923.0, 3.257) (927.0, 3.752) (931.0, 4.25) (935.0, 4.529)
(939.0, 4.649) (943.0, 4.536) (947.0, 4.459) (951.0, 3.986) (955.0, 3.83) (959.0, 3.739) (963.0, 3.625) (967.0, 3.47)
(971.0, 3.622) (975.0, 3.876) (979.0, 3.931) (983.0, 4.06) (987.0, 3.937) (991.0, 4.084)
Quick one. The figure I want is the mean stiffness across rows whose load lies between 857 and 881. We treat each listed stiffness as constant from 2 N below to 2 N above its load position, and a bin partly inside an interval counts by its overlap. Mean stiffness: 3.8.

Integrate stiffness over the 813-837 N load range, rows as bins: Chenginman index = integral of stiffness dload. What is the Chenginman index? 76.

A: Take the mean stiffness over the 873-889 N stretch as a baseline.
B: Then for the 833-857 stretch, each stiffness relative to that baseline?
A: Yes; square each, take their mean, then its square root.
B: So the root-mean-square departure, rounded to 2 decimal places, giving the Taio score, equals 1.24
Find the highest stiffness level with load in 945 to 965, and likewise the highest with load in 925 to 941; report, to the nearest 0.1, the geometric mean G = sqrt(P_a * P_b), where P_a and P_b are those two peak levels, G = 4.6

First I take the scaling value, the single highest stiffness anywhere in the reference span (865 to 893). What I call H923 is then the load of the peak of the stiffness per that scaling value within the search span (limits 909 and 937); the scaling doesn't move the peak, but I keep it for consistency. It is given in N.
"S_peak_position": 935.0 N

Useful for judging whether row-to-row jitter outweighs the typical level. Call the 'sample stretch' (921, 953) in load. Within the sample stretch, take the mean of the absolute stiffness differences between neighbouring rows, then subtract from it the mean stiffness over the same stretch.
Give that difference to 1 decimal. -3.9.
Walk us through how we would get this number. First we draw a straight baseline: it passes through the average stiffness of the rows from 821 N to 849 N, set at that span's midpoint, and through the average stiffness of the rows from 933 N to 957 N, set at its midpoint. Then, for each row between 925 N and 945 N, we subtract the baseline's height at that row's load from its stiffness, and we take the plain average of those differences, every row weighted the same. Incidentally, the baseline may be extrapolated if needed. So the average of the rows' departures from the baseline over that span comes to 0.2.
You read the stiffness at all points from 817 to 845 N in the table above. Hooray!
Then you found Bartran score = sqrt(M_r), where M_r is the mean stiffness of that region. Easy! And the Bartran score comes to 1.69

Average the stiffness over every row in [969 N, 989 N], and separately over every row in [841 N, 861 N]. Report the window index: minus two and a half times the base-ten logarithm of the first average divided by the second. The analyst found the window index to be -0.23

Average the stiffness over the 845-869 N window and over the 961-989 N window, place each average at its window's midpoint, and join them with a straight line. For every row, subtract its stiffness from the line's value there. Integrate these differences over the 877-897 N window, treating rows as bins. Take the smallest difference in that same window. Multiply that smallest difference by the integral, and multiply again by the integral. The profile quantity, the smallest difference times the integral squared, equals -34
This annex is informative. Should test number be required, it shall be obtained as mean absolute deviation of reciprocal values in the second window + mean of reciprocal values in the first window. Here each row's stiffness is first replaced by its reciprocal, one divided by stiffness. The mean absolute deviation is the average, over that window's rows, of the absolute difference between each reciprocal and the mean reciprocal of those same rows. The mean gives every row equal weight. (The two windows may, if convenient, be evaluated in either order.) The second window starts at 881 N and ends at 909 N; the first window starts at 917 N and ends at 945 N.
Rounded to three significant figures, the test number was 0.268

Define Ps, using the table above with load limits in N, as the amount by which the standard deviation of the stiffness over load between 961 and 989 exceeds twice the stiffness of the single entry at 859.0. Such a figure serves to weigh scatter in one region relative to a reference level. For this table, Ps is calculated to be -7.4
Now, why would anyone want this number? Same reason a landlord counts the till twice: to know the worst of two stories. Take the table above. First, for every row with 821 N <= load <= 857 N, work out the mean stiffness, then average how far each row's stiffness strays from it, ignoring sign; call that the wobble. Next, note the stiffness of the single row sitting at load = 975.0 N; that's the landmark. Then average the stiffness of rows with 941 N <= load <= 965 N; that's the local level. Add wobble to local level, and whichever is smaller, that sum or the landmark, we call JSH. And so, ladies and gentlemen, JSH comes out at 3.9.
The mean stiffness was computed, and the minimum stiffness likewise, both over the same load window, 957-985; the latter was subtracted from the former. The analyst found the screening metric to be 0.3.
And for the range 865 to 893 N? 0.2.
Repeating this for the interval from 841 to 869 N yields 0.9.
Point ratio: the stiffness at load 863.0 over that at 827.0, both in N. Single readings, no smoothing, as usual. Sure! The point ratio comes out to 1.21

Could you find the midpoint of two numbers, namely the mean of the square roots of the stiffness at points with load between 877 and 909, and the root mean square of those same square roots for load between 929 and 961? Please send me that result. 2.02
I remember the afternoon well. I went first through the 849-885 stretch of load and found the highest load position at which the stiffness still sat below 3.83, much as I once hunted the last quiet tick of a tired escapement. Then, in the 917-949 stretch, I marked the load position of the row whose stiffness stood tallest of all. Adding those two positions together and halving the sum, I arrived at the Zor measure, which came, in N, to 909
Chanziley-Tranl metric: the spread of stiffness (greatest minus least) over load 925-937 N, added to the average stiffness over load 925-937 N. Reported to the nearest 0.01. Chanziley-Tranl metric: 4.95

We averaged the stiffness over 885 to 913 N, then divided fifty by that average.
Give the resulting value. 12.9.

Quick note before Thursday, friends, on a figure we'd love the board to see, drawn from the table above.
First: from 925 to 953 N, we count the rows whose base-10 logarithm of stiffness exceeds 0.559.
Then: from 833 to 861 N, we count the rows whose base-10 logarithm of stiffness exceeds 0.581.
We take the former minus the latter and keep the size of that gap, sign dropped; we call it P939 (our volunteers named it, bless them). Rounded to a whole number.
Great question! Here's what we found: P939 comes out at 6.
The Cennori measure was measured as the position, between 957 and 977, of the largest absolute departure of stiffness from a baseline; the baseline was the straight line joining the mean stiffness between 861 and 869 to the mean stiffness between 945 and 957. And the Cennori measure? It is 967.0 N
